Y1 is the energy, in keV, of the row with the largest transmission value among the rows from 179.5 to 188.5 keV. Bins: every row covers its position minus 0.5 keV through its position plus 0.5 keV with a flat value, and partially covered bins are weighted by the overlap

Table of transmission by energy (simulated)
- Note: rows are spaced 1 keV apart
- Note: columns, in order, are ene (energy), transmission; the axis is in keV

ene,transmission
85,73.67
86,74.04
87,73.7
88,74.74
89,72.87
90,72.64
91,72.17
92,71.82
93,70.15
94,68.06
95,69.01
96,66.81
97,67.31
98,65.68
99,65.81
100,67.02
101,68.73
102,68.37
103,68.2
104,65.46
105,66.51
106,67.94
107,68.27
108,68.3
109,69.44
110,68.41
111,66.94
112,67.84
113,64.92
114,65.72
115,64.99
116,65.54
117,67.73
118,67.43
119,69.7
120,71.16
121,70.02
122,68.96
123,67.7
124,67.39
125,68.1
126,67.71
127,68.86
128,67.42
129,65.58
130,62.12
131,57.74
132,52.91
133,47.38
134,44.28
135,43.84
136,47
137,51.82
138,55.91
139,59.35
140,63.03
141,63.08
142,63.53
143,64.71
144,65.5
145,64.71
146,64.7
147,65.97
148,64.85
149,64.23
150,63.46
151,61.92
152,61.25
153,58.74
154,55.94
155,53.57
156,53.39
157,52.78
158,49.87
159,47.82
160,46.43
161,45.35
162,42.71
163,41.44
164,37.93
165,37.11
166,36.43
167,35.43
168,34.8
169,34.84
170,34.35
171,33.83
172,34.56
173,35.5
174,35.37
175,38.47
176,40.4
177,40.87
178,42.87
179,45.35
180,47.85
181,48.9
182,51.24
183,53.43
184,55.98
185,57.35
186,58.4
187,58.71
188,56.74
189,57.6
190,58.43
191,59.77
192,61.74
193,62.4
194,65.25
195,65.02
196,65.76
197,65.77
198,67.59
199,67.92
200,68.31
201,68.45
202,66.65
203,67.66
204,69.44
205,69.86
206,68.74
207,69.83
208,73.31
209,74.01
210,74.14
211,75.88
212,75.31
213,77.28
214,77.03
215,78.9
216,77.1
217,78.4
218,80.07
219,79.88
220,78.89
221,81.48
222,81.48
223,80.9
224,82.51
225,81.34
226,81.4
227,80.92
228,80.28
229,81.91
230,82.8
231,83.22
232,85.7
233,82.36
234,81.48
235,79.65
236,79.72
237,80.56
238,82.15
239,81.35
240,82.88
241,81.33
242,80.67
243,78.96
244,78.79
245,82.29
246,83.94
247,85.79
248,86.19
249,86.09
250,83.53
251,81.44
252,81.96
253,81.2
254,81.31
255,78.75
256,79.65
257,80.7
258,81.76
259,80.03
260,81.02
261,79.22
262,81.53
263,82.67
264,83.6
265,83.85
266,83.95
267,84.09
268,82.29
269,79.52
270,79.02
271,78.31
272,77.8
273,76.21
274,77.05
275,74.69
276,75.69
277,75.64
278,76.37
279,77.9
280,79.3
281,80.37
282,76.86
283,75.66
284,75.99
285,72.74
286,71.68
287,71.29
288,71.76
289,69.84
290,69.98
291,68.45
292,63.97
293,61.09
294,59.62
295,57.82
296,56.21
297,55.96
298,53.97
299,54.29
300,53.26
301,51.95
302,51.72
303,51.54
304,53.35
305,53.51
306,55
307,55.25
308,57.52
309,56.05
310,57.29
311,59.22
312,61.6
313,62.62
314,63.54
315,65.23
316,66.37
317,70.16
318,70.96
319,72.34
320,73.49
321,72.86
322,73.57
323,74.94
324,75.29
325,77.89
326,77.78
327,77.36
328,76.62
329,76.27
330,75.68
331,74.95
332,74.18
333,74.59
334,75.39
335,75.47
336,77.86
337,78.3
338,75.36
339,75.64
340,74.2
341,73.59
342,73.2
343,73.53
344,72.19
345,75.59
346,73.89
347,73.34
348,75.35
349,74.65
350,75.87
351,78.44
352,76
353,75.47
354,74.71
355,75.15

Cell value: 187 keV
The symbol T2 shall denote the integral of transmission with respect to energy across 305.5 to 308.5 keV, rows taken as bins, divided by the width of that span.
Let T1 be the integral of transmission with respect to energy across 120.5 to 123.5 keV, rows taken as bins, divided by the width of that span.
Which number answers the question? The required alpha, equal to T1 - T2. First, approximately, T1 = 69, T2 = 56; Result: 13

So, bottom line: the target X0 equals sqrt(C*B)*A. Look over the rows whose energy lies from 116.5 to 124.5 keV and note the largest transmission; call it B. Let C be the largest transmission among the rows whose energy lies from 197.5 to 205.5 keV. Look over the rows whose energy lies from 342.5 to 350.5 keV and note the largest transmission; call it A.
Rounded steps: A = 75.87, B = 71.16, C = 69.86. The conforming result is 5349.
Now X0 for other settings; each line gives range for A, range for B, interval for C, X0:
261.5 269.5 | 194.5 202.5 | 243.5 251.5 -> 6459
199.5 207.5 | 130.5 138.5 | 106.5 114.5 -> 4424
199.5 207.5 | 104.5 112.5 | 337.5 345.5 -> 5063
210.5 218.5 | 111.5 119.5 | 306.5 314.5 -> 5329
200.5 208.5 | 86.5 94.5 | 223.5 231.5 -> 5782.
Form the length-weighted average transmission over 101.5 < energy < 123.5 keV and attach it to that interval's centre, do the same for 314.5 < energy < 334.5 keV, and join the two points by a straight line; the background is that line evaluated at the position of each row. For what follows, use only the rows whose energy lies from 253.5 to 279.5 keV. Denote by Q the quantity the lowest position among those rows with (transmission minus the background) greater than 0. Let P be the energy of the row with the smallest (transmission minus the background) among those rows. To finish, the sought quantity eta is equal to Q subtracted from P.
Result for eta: 21 keV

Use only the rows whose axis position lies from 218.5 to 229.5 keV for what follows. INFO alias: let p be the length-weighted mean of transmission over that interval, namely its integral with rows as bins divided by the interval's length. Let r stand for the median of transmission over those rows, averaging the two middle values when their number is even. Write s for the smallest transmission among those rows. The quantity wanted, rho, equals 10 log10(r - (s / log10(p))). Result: 16.0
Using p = 81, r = 81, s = 78.89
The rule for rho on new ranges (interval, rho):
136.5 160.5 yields 15.5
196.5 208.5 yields 15.1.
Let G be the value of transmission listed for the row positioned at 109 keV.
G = 69.44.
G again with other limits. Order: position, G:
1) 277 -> 75.64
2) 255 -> 78.75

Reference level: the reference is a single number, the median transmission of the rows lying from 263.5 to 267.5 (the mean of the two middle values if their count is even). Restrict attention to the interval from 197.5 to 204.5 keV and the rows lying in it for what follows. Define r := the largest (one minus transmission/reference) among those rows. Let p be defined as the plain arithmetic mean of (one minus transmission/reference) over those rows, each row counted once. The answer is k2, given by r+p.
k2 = 0.4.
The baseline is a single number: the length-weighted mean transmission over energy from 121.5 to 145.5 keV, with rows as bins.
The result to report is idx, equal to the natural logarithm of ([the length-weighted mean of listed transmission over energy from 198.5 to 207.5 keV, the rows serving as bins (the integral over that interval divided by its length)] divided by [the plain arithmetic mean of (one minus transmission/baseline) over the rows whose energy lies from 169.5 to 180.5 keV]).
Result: 5.3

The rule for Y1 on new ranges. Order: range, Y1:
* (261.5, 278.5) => 267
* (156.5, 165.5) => 157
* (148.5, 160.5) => 149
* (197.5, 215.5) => 215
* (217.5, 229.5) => 224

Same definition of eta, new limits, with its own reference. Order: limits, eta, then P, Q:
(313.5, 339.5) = -9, 314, 323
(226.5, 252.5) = 17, 244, 227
